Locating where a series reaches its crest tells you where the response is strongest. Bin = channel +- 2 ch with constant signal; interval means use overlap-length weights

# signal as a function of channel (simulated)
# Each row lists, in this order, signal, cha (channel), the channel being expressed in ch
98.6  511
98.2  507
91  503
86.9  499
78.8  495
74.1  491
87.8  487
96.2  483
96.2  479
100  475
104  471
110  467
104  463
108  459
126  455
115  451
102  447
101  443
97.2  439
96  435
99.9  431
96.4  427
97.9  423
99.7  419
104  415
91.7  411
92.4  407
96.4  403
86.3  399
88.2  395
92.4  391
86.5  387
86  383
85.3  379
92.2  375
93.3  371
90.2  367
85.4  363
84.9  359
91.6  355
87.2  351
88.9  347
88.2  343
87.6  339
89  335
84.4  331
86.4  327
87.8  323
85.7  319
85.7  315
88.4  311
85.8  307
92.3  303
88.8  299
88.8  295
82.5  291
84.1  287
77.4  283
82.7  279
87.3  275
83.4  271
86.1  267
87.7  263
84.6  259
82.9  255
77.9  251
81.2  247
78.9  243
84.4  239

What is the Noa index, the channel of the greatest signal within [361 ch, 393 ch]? 371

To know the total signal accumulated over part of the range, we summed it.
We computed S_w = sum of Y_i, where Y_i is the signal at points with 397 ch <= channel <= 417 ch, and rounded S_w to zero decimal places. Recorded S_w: 471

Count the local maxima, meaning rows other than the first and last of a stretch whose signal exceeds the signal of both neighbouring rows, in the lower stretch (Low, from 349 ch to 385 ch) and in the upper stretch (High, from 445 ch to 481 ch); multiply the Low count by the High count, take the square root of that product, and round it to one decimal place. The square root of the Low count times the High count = 2.0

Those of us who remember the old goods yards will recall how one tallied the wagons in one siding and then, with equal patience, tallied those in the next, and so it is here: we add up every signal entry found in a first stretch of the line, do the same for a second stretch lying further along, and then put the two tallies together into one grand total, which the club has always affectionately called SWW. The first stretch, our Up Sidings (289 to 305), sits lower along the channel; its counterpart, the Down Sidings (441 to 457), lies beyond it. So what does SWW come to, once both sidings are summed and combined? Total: 796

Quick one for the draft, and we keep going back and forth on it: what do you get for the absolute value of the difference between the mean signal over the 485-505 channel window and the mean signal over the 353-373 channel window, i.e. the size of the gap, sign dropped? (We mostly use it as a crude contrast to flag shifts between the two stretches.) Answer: 5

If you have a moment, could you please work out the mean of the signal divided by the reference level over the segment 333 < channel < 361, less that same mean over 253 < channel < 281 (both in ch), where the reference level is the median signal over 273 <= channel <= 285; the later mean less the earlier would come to 0.04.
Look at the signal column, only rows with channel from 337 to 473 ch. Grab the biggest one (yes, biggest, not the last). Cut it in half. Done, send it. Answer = 63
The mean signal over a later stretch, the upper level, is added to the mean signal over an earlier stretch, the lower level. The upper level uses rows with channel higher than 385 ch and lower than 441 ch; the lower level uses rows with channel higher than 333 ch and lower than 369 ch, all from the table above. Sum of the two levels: 183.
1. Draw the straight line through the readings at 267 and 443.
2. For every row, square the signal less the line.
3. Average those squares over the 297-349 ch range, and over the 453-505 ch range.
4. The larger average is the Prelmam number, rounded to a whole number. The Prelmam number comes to 257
